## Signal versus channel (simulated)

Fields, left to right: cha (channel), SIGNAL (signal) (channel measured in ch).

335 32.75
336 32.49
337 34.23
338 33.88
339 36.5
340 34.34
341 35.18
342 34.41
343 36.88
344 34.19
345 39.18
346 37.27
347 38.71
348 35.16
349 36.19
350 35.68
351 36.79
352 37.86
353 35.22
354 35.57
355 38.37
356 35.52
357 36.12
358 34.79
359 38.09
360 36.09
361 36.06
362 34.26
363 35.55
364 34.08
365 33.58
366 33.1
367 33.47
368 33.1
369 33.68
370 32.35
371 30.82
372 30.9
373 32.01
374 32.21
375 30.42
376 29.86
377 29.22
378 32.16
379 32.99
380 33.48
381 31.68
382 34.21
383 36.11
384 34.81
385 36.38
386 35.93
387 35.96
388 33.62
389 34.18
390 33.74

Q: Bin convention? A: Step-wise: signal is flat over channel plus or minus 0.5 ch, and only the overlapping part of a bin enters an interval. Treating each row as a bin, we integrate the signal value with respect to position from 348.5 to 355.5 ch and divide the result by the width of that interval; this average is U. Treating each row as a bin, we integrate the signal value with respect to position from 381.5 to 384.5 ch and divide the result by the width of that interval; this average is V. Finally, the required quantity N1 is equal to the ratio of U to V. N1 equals 1.04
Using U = 36.5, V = 35.0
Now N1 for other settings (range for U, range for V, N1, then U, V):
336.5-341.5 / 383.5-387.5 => 0.97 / 34.8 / 35.8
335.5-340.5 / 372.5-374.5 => 1.07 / 34.3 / 32.1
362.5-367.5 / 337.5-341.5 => 0.97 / 34.0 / 35.0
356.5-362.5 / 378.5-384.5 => 1.06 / 35.9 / 33.9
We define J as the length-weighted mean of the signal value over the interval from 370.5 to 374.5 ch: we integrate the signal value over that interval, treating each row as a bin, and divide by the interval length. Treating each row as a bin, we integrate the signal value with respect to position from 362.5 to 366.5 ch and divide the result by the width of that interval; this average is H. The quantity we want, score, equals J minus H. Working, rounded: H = 34.1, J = 31.5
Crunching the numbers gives -2.6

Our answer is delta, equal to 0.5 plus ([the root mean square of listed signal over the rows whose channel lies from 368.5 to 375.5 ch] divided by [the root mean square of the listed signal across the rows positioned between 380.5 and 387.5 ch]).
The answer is 1.41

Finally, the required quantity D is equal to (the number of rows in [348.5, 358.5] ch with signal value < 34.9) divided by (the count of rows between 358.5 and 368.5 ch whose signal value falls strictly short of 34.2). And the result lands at 0.2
